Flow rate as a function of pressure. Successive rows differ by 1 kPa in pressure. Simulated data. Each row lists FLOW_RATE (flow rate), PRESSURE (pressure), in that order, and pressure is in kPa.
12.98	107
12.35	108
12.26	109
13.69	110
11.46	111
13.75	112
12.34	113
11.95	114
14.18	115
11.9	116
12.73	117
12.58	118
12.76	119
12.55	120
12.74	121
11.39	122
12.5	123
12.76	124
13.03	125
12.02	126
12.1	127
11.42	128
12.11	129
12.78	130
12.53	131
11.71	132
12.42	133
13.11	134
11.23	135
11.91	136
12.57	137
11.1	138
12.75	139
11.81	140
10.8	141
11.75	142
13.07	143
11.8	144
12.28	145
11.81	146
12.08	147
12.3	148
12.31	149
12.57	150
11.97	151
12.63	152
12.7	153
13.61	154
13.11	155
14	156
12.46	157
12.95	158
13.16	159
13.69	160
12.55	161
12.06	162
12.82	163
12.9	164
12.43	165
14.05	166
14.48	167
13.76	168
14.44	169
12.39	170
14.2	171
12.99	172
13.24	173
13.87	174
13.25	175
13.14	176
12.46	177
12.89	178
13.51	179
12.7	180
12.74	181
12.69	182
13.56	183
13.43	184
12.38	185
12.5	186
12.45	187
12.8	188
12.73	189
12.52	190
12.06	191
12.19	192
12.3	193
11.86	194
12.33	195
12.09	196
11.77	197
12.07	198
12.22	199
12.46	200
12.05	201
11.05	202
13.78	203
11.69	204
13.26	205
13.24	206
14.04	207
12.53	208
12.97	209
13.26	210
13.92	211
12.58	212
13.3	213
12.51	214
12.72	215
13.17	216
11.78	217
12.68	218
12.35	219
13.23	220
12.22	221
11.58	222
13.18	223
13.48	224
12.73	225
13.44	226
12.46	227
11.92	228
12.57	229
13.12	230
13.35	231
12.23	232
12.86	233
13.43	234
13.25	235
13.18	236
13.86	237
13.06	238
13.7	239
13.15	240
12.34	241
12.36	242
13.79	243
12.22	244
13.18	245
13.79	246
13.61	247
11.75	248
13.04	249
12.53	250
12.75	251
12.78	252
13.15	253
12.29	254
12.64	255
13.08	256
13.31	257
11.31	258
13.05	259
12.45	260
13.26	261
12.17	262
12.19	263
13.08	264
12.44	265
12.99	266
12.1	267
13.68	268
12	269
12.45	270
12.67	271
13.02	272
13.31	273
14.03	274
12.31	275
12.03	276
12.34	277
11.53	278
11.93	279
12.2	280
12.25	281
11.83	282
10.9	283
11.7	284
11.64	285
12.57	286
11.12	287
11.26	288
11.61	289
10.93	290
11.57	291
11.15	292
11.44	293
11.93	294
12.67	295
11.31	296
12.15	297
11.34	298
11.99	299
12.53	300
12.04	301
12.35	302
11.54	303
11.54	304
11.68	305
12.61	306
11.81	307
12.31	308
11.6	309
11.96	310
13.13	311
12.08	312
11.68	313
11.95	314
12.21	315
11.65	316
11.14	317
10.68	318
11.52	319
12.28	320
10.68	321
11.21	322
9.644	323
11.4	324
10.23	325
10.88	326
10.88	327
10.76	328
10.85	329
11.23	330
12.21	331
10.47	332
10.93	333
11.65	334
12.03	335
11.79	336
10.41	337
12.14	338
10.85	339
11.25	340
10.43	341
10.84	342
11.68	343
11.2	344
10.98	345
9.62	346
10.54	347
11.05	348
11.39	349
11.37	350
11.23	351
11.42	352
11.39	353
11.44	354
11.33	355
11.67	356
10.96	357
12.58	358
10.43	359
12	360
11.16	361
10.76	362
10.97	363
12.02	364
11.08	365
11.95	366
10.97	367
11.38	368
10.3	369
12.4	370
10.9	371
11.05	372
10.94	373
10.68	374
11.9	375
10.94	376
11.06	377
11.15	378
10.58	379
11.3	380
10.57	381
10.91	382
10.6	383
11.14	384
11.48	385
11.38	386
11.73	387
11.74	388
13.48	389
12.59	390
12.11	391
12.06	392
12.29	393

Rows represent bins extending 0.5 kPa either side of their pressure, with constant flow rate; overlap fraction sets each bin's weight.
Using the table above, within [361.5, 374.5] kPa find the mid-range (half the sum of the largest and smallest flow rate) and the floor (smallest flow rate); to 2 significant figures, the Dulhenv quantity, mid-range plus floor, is 22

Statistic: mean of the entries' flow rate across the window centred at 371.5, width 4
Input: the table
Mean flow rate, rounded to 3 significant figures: 11.3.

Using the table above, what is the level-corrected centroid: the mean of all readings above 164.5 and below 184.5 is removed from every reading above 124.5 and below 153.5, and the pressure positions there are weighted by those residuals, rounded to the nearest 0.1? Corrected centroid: 138.8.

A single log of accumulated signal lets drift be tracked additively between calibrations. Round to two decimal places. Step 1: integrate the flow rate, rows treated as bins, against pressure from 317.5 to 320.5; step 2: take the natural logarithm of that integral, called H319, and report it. 3.54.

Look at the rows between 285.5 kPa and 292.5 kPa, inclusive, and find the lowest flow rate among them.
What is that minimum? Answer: 10.93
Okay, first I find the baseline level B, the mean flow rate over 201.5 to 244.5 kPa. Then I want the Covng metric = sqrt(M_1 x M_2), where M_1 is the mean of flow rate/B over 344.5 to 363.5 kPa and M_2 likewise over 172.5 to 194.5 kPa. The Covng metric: 0.928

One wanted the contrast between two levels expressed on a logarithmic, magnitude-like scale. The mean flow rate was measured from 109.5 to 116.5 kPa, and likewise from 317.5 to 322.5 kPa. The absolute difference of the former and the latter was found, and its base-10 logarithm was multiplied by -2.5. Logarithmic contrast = -0.4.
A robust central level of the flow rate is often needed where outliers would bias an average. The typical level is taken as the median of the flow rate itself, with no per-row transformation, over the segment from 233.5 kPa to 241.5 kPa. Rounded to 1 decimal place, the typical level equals 13.2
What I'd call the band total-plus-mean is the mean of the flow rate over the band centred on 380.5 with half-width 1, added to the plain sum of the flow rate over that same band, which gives 33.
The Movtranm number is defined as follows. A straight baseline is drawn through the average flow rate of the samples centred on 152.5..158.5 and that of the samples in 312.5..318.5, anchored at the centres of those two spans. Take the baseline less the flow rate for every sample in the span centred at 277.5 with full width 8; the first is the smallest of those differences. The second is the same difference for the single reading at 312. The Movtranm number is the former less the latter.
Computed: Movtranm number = -1.6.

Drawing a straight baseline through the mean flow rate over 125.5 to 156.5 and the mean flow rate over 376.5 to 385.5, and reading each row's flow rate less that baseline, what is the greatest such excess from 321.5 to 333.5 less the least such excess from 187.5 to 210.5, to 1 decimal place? 1.9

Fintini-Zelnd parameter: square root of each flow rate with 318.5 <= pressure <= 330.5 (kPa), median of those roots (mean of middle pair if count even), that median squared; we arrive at 10.9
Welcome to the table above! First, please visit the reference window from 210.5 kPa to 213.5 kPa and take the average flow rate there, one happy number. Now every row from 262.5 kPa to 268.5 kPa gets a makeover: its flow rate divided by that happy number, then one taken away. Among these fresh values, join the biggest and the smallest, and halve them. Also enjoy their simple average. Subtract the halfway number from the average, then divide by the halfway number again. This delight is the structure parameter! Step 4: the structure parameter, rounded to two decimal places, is 0.38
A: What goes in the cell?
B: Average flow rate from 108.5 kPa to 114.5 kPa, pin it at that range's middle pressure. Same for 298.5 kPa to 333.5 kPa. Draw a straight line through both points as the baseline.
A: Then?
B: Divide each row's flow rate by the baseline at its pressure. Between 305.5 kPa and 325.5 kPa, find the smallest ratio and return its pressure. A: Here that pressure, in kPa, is 323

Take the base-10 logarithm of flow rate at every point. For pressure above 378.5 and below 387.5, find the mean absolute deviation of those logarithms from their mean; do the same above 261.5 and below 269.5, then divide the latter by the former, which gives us 1.19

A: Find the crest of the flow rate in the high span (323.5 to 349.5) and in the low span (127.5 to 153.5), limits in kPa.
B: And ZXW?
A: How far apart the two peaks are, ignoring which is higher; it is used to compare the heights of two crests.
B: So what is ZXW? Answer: 0.90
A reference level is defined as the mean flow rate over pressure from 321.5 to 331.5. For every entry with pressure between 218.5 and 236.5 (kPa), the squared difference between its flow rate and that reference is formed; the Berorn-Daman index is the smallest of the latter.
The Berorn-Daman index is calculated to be 0.423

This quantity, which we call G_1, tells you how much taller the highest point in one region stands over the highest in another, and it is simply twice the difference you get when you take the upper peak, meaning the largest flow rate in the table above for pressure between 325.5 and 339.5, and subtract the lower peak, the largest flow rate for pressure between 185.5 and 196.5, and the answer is -1.2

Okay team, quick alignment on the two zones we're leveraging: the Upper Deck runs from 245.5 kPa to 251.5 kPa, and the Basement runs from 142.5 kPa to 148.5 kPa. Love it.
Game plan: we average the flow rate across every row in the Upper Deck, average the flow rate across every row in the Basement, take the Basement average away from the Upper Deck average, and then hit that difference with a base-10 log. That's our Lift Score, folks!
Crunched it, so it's -0.16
